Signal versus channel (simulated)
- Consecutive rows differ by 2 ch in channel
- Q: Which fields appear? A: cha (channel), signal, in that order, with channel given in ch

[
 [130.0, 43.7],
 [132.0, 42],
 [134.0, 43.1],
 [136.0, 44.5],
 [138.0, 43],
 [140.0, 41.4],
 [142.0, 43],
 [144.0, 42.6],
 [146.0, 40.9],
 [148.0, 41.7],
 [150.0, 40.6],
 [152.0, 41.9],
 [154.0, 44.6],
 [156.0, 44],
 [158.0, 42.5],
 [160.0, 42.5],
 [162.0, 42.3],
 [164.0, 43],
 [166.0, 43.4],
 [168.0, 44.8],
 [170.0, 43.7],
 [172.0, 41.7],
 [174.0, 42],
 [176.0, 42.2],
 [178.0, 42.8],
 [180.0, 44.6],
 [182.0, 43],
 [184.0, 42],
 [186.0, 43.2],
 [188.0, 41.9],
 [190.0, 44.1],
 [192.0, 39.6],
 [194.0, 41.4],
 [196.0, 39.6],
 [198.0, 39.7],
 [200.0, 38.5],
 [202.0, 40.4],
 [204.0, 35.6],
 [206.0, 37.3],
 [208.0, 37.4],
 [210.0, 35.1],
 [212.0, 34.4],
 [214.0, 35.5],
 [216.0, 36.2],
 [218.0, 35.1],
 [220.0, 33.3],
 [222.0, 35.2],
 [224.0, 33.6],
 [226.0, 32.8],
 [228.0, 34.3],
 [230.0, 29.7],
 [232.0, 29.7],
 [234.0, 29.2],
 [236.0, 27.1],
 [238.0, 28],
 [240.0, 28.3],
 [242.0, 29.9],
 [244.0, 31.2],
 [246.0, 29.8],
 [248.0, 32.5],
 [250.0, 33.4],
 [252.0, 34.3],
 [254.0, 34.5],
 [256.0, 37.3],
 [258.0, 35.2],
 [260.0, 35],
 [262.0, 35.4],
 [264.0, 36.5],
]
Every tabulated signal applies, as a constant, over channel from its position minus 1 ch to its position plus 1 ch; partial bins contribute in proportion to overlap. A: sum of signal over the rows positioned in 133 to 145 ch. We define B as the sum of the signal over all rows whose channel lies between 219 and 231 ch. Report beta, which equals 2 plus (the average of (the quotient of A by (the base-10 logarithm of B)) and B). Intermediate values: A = 258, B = 199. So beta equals 157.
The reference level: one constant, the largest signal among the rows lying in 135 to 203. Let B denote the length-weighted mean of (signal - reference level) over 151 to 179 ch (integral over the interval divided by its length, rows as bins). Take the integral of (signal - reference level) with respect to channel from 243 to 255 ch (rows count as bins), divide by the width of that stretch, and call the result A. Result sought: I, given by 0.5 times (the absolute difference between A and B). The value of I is 5.2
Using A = -12.2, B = -1.8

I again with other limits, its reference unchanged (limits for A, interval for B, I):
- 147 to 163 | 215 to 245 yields 5.5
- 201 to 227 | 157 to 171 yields 3.8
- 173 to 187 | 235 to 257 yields 5.7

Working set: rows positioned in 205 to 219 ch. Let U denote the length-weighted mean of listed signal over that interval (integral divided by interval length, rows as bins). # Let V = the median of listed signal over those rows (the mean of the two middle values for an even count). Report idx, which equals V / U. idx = 0.99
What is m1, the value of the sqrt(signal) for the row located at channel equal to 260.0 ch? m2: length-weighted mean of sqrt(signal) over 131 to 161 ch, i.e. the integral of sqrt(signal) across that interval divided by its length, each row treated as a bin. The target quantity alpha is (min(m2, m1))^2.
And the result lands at 35.0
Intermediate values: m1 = 5.9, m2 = 6.52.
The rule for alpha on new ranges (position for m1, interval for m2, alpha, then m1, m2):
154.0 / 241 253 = 31.8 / 6.7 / 5.64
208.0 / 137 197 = 37.4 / 6.1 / 6.52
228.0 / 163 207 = 34.3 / 5.9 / 6.44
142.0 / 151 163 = 43.0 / 6.6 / 6.55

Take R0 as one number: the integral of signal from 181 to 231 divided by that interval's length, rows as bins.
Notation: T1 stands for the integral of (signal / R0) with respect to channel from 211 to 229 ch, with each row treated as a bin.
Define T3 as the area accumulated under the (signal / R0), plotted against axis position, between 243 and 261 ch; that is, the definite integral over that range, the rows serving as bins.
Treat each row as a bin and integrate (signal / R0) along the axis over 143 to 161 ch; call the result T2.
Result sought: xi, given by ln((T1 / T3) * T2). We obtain 3.0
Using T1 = 16.5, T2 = 20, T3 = 16.1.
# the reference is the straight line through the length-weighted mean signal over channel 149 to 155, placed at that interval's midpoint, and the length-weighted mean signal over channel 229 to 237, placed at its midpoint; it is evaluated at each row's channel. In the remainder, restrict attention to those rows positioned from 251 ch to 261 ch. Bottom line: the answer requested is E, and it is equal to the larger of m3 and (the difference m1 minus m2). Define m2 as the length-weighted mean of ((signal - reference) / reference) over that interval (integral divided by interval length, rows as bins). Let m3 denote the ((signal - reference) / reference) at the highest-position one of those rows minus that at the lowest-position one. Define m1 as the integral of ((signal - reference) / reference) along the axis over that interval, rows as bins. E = 3.6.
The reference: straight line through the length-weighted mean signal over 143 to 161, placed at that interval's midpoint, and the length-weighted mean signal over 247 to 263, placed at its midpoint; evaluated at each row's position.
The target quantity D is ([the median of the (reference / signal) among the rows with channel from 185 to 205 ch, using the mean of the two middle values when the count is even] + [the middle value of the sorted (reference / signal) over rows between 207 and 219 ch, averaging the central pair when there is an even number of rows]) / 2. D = 1.02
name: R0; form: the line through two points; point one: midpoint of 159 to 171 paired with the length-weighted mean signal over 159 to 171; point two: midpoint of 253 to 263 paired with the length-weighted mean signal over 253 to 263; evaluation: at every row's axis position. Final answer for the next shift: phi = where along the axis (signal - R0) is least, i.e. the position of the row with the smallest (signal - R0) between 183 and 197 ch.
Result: 192.0 ch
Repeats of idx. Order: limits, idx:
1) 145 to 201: 1.00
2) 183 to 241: 0.99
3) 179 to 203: 1.00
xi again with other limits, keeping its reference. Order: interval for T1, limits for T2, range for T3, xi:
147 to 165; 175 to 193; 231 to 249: 3.4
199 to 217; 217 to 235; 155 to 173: 2.6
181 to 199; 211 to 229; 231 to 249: 3.1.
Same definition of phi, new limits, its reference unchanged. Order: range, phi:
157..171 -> 158.0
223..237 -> 236.0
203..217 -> 212.0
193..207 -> 204.0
